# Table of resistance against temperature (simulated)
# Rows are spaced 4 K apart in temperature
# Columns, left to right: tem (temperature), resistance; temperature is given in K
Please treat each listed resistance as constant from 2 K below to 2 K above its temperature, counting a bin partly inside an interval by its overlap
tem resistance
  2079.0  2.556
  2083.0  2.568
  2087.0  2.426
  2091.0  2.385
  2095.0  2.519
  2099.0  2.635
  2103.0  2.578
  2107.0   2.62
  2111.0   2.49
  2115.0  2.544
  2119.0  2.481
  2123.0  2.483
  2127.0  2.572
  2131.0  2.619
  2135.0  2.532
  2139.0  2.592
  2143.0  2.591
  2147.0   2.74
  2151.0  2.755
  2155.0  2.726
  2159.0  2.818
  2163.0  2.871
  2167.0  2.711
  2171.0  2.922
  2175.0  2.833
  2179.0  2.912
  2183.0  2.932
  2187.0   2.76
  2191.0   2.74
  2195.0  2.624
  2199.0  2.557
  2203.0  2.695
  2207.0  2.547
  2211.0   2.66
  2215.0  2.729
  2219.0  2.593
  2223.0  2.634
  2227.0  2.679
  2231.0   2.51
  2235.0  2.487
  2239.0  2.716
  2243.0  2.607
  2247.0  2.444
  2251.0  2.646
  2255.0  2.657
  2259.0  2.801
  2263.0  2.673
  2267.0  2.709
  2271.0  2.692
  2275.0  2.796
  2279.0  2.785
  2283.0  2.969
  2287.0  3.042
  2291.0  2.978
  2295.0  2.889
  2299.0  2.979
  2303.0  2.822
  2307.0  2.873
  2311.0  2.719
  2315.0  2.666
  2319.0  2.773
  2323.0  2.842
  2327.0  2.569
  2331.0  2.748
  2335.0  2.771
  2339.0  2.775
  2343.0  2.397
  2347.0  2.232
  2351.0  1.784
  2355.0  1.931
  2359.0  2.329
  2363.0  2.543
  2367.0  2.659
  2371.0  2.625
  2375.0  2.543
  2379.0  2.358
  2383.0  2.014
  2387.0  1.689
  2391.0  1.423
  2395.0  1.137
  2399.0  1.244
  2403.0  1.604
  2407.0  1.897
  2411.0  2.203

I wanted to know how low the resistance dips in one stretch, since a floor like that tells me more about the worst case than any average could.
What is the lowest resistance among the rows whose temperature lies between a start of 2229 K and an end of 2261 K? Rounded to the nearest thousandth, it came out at 2.444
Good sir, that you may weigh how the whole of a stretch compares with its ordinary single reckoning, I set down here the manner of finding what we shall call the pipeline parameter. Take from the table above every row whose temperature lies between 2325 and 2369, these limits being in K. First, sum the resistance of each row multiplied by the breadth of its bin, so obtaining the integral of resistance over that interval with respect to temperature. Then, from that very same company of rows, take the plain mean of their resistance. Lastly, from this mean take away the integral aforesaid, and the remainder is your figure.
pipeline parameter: -105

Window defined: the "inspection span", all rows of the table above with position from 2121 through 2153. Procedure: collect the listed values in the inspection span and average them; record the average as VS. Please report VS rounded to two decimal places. 2.61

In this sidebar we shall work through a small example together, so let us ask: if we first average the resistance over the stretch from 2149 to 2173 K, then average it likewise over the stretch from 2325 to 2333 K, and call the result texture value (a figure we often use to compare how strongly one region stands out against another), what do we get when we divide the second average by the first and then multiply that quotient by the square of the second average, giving 6.7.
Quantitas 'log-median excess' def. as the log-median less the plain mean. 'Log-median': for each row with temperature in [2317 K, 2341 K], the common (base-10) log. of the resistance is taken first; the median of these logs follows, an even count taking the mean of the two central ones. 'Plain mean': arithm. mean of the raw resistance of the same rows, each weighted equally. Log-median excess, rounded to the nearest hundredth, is -2.30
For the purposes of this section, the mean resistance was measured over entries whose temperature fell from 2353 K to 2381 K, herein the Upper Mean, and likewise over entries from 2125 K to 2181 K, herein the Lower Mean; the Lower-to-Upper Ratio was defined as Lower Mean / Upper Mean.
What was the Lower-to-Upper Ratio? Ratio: 1.12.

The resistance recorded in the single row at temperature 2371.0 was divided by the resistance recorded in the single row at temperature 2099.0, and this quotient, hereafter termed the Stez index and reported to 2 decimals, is 1.00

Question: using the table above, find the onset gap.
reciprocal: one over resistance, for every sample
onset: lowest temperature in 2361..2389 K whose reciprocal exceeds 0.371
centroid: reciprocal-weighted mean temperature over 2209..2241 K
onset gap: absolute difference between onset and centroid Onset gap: 137.9 K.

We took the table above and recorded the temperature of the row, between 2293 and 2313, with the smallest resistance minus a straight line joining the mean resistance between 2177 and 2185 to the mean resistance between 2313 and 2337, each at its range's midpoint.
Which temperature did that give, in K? 2311.0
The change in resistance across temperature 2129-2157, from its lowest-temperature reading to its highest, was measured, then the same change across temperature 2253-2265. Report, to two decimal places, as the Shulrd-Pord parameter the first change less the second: 0.09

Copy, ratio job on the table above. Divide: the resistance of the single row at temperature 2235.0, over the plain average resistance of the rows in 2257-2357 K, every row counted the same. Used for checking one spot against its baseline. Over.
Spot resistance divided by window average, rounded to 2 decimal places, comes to 0.93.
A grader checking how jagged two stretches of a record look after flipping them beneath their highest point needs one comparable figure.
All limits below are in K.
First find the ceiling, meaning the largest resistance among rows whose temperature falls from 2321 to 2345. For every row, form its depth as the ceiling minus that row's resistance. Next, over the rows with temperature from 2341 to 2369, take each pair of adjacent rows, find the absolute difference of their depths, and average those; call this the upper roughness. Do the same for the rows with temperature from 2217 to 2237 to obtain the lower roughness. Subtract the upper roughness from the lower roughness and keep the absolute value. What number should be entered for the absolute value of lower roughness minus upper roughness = 0.18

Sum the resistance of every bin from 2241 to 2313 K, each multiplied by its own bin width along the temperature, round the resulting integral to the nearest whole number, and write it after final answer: 200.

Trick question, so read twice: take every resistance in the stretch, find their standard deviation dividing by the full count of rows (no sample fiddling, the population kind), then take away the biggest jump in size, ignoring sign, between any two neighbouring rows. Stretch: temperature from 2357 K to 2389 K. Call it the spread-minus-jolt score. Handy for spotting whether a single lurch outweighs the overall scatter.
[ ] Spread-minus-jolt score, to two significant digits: -0.029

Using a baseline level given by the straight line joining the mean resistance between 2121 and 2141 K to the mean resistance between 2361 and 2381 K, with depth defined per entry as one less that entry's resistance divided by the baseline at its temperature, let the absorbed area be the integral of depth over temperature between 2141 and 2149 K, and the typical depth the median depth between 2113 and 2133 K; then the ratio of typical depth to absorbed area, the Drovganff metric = -0.019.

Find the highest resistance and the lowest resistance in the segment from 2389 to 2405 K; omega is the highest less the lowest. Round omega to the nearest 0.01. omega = 0.47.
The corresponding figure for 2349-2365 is 0.76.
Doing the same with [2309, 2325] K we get 0.18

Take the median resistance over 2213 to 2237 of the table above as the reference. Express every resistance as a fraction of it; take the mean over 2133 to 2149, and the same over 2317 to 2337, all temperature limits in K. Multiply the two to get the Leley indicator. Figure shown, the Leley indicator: 1.05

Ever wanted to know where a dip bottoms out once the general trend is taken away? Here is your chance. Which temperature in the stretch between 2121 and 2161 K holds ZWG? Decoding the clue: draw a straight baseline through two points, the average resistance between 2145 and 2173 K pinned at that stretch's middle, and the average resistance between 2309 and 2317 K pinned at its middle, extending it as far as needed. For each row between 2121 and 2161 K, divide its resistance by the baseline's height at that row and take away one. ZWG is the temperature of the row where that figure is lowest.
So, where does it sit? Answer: 2123.0 K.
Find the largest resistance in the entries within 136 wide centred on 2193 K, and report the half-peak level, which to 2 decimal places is 1.47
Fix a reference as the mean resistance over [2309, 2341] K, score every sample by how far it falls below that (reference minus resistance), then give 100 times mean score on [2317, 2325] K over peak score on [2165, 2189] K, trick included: -341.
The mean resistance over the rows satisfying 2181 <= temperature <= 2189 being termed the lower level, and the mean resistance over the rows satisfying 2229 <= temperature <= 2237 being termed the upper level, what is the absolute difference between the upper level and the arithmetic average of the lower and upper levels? 0.17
